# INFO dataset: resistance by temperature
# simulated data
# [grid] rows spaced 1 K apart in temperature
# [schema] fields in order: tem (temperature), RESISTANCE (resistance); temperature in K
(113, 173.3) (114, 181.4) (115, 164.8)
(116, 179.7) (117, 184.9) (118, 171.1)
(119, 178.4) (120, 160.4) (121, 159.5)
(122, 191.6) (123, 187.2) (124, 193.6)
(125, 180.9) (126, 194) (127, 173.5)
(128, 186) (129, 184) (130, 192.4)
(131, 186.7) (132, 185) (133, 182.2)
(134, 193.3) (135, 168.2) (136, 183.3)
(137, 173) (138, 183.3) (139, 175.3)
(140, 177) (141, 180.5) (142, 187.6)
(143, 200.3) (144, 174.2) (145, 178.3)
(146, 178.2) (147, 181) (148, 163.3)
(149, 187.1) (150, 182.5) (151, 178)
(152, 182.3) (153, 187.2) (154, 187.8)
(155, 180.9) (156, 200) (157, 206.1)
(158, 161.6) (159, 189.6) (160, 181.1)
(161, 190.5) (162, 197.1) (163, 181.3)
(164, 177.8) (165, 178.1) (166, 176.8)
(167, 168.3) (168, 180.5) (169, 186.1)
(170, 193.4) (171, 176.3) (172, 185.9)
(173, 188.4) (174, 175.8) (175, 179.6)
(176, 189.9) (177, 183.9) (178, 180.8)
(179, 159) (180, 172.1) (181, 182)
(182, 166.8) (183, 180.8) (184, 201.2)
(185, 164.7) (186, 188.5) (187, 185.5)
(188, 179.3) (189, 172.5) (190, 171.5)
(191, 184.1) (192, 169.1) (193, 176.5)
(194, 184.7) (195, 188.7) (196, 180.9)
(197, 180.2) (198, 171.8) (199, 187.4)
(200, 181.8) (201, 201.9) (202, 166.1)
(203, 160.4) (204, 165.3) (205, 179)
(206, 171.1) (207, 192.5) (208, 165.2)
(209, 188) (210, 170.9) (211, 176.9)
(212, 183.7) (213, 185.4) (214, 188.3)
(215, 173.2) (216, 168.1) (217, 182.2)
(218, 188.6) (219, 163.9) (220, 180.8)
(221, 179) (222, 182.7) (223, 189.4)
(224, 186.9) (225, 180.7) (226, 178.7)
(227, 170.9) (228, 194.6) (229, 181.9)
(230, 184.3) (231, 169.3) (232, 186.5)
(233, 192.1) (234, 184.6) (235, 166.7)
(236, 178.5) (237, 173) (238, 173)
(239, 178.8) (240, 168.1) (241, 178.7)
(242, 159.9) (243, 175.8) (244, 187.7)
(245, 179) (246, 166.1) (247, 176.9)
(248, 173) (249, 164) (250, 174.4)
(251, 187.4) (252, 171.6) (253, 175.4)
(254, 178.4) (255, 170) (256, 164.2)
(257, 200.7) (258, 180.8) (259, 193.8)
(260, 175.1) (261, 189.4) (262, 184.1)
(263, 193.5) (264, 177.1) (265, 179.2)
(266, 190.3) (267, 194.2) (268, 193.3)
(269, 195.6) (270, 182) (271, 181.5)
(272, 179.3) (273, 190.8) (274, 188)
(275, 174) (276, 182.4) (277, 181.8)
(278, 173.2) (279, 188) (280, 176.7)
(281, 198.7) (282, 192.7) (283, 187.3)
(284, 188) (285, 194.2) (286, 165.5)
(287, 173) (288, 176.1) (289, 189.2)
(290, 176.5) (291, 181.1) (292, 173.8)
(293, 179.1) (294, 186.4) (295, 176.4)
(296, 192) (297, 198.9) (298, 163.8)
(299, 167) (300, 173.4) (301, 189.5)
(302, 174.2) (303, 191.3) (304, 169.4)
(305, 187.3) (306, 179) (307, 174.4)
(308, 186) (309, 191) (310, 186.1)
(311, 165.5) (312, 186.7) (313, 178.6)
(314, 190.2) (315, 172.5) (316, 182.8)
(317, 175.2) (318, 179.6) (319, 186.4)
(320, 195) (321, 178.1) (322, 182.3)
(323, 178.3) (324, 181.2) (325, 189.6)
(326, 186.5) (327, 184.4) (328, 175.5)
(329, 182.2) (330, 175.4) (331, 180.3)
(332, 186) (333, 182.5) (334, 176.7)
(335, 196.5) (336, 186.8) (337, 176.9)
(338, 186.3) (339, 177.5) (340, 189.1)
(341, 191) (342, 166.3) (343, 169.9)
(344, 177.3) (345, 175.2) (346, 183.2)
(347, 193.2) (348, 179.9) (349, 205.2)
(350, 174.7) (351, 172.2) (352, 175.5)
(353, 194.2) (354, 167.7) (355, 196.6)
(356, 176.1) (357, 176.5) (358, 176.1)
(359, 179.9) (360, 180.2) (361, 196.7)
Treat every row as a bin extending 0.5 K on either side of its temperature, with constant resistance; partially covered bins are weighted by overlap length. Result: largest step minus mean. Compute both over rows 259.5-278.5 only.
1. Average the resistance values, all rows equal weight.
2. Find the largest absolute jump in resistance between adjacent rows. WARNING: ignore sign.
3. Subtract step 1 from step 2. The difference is -168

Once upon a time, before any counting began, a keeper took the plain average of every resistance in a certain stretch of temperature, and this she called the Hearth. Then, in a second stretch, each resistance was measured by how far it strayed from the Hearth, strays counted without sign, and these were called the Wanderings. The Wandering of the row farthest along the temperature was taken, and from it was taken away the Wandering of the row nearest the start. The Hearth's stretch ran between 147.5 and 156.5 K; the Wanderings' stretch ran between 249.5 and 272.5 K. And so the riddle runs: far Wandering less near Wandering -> -5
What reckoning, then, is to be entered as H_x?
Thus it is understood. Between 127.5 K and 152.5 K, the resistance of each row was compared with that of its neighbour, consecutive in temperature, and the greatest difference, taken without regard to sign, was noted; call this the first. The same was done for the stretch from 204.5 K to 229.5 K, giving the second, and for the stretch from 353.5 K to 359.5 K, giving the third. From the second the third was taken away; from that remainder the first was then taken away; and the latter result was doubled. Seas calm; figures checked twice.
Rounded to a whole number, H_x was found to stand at -55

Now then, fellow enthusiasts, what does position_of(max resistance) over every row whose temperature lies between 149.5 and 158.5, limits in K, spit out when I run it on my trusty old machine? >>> 157 K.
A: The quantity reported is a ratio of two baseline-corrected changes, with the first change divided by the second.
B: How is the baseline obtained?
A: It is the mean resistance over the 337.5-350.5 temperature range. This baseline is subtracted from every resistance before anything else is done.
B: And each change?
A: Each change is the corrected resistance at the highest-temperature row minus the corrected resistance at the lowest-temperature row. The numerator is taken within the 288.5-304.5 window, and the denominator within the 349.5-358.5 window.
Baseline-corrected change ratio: -14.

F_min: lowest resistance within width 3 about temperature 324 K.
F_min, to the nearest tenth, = 178.3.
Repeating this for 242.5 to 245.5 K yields 175.8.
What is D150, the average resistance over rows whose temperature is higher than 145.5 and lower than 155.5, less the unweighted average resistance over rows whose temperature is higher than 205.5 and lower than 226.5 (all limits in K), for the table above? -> 1.0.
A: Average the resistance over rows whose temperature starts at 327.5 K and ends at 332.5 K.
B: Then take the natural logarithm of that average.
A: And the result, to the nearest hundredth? 5.19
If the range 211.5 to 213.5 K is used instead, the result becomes 5.22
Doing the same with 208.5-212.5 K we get 5.19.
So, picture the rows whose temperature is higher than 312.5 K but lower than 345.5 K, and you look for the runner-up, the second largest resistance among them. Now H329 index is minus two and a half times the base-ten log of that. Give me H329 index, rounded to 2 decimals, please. -5.73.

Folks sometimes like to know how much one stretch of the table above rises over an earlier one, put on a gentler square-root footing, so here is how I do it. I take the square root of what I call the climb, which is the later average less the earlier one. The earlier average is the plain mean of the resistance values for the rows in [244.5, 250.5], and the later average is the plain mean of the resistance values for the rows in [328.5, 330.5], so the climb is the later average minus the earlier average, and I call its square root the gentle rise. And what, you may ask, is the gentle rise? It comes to 2.6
